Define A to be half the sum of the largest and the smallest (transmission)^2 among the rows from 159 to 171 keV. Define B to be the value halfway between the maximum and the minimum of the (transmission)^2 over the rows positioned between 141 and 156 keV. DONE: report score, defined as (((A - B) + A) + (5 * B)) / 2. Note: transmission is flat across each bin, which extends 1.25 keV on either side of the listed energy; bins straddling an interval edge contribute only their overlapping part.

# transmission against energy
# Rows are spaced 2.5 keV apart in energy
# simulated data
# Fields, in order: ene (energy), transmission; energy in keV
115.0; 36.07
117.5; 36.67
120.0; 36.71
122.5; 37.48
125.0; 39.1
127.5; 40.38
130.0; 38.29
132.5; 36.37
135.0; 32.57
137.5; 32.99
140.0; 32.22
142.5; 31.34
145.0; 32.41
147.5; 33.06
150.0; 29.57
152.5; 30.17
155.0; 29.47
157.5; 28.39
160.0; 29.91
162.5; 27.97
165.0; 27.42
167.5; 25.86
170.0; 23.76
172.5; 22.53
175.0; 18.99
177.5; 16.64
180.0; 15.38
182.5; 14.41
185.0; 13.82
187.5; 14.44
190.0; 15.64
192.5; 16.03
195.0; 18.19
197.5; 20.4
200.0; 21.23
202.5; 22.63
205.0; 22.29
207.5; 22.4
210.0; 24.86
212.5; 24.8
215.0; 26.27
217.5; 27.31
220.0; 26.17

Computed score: 2691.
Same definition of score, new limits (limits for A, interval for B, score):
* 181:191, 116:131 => 3193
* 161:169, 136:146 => 2796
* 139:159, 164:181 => 1938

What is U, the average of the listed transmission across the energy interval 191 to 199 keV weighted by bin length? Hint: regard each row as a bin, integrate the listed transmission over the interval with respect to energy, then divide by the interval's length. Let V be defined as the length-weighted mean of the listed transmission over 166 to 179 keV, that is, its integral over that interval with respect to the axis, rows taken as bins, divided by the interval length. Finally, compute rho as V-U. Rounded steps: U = 18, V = 22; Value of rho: 3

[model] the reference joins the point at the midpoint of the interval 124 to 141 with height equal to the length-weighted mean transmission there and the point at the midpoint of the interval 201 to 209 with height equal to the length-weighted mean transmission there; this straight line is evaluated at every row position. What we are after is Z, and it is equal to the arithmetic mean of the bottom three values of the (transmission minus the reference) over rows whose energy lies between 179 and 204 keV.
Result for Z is -12.1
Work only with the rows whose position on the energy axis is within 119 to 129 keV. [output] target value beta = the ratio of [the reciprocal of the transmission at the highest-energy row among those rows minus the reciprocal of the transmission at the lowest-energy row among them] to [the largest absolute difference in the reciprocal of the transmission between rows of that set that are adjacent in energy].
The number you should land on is -2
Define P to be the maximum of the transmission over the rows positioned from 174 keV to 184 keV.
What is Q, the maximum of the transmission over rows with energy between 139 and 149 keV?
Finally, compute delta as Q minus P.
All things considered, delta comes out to 14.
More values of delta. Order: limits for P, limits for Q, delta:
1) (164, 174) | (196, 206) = -5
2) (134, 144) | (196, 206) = -10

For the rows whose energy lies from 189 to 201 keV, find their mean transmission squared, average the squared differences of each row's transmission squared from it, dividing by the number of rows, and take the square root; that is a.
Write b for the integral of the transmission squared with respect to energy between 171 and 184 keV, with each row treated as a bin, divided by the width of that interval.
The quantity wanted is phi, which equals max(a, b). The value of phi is 320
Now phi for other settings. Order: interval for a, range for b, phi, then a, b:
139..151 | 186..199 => 293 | 75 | 293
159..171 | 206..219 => 632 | 111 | 632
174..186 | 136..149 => 1047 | 61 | 1047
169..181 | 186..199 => 293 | 128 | 293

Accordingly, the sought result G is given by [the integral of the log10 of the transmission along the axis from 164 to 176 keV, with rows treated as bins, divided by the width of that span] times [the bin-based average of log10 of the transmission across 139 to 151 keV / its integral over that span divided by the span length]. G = 2.06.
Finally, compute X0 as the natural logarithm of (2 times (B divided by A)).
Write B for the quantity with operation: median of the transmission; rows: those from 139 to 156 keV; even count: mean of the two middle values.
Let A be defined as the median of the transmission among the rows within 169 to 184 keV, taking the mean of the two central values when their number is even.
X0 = 1.26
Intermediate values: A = 18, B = 31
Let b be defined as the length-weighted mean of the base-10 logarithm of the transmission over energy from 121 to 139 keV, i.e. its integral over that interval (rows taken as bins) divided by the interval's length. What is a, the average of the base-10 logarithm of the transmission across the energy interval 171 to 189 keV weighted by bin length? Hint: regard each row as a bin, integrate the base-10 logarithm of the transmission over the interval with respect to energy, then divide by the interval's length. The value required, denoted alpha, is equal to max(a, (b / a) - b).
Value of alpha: 1.22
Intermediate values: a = 1.22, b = 1.56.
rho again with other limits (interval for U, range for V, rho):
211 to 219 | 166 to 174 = -2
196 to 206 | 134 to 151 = 11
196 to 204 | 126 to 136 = 16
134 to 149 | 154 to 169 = -4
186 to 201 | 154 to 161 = 12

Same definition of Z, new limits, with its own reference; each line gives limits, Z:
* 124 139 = -1.6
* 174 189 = -12.1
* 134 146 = -2.7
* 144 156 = -2.5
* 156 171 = -3.9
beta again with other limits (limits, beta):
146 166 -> 2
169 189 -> 3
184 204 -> -4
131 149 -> 1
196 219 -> -3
